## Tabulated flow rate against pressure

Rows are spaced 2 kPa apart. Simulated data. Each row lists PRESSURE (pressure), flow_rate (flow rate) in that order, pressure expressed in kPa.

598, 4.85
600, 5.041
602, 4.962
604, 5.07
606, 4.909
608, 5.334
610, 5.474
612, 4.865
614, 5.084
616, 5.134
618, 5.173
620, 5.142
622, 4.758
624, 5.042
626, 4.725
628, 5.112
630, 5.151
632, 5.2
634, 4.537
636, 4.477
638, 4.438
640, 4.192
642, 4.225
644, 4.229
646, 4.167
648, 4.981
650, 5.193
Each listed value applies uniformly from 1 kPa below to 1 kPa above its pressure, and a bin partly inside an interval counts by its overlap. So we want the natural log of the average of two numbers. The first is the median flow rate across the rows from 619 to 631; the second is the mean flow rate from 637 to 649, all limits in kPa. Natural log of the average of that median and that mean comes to 1.55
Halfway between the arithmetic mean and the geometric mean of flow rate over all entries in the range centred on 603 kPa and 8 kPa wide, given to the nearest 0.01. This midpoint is 5.00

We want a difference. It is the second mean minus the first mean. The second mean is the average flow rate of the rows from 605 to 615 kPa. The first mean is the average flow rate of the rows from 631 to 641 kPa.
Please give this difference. 0.56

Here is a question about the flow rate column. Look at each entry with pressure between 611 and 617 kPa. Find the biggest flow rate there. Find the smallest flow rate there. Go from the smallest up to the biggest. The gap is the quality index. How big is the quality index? 0.27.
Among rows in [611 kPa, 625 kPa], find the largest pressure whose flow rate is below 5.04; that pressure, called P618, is 622 kPa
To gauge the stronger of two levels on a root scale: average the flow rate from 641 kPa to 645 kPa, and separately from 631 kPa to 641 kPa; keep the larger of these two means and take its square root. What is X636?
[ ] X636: 2.137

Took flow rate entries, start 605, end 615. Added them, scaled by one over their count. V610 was 5.1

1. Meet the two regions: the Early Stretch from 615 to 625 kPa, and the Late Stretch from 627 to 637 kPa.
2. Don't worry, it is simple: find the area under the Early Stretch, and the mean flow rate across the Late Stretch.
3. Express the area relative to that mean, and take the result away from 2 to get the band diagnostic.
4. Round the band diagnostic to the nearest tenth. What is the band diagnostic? -8.3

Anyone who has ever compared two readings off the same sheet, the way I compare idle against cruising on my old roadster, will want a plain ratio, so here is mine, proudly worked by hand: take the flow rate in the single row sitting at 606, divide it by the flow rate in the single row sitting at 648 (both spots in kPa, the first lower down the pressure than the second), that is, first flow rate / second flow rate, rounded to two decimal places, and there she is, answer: 0.99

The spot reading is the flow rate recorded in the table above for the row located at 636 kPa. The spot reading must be 4.477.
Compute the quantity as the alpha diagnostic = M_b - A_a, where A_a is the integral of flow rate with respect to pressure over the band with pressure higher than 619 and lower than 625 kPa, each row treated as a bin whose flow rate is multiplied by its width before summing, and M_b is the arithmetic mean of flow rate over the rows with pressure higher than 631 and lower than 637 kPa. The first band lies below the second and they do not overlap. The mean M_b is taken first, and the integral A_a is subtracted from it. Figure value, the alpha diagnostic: -25.1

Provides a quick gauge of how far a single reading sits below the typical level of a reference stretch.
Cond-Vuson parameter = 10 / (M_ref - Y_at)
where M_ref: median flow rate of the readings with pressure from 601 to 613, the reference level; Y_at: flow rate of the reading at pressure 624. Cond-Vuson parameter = -385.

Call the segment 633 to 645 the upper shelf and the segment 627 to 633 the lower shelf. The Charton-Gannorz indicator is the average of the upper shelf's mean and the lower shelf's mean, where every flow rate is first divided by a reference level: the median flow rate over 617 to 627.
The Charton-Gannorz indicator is 0.942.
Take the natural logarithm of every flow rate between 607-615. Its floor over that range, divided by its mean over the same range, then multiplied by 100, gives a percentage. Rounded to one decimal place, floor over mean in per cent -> 96.1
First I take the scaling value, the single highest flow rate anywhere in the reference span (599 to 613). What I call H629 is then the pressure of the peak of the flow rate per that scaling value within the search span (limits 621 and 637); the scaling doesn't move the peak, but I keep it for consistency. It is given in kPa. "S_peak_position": 632 kPa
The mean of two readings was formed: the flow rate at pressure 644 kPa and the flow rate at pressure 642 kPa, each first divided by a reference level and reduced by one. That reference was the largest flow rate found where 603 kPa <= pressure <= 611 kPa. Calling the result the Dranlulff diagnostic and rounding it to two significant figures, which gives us -0.23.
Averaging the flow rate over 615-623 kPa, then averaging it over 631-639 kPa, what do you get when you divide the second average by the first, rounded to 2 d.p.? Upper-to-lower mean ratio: 0.92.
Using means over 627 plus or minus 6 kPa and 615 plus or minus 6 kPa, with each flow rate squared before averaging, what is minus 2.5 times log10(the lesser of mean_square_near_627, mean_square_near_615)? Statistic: -3.50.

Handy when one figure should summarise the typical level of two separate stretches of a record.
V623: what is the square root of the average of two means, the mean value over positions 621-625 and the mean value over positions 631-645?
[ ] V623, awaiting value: 2.165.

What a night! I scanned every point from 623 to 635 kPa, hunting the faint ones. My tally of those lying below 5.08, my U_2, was 3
